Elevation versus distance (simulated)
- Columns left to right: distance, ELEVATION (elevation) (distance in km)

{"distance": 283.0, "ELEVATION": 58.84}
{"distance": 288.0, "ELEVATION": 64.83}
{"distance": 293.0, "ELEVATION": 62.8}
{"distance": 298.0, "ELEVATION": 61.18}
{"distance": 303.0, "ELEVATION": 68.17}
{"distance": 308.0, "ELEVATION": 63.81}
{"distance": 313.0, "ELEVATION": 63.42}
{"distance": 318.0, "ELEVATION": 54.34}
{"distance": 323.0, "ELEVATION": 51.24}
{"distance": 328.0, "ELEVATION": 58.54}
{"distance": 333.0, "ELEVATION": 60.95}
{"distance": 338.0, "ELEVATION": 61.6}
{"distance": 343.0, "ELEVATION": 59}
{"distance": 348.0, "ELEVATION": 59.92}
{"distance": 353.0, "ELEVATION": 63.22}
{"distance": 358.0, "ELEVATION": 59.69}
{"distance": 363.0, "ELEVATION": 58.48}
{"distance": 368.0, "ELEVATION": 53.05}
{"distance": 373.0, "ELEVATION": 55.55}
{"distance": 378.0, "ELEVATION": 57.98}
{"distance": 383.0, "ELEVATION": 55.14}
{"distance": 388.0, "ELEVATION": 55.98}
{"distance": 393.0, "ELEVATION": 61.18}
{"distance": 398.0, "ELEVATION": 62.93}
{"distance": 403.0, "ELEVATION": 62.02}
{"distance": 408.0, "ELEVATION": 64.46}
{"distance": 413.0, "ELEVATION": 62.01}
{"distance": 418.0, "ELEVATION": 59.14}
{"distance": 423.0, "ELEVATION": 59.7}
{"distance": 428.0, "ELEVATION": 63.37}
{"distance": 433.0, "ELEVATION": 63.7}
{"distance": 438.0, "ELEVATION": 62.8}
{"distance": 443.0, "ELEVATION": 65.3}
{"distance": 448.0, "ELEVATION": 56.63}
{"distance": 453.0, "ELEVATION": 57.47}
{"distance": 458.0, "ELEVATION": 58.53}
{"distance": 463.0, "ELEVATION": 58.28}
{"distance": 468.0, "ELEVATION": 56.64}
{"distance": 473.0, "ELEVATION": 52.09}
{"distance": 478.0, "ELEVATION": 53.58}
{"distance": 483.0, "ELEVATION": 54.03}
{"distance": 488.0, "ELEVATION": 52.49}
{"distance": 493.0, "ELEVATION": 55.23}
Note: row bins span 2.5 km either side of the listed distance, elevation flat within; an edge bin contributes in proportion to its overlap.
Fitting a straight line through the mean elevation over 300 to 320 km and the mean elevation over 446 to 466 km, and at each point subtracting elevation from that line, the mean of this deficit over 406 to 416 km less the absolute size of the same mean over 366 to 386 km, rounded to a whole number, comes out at -9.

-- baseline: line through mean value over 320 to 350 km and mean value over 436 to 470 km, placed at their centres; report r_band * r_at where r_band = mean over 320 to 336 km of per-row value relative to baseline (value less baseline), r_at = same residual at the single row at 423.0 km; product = -1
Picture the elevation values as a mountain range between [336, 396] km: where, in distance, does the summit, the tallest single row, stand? 353.0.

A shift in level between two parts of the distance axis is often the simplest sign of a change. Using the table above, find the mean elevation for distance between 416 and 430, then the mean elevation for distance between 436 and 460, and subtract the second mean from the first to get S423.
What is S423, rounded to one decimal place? 0.6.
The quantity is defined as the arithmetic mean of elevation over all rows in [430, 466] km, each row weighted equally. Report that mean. 60.4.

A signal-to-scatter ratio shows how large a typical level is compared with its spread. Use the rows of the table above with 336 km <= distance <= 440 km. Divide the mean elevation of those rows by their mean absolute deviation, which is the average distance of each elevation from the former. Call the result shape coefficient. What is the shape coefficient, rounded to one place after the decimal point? 23.5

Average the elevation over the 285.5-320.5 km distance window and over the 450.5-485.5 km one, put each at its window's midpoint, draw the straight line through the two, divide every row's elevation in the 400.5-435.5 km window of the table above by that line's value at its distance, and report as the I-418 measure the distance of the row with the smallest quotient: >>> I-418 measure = 418.0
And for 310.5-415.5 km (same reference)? 323.0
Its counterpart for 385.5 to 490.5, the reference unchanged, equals 473.0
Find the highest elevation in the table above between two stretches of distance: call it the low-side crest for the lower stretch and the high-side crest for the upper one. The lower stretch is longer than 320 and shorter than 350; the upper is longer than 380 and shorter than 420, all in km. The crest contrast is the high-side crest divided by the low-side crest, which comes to 1.05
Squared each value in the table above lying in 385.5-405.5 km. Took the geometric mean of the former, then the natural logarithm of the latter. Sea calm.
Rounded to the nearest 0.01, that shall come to 8.20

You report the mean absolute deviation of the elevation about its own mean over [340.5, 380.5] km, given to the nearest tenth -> 2.1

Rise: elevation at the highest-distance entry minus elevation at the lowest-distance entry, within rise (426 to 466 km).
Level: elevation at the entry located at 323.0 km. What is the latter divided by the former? -10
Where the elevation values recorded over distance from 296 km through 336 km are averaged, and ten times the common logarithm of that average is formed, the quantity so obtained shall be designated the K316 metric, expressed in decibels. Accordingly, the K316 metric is 17.8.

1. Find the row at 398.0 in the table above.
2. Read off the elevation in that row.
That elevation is 62.93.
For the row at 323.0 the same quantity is 51.24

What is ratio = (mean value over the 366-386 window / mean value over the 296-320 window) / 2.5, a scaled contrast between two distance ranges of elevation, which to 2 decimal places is 0.36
